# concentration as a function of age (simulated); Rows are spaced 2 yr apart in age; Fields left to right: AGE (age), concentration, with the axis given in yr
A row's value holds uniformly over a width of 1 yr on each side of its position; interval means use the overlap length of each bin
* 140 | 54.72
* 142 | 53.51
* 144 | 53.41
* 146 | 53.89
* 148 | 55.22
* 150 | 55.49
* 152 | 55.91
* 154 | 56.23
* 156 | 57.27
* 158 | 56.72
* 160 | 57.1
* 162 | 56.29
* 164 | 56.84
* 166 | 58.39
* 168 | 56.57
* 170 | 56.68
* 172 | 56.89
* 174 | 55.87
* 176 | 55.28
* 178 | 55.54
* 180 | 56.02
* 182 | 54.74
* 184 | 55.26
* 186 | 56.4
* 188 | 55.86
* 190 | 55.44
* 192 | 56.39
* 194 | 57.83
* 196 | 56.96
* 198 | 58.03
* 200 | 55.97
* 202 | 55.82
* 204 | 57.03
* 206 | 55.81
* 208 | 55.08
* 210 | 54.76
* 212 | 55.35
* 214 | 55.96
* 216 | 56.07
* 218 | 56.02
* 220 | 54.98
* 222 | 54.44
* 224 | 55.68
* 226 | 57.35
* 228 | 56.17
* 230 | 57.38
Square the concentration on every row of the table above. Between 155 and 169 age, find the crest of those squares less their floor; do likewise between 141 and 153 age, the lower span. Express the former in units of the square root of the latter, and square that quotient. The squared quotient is 212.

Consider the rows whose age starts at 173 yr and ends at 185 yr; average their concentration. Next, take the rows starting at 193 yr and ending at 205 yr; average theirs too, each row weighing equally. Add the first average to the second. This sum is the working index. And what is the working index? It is 112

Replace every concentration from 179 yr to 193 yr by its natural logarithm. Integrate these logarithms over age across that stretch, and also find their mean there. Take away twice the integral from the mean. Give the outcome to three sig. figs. -109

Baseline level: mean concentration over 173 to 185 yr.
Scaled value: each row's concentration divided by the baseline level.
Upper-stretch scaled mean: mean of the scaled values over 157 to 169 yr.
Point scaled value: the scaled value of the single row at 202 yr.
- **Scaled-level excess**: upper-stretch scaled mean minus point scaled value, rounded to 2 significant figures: 0.021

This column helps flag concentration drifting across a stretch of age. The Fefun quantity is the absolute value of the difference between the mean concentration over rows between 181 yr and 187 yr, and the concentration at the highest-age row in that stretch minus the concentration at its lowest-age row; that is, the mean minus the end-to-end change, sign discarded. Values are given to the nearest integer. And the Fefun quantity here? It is 54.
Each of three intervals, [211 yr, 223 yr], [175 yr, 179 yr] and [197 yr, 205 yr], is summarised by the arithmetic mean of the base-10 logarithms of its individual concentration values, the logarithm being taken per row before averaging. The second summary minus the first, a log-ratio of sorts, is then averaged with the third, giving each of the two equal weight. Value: 0.877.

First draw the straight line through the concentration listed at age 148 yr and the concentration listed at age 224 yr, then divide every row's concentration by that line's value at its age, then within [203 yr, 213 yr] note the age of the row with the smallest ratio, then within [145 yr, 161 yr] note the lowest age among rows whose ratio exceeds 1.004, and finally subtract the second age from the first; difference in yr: 60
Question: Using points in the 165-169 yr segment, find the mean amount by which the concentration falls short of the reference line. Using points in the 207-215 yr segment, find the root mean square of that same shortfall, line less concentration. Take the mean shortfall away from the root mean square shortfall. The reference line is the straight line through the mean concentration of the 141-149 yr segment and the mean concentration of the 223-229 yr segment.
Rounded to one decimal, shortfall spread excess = 3.6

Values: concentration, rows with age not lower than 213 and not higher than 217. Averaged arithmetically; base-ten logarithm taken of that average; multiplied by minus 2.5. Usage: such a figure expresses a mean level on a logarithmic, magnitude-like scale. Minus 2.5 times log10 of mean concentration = -4.37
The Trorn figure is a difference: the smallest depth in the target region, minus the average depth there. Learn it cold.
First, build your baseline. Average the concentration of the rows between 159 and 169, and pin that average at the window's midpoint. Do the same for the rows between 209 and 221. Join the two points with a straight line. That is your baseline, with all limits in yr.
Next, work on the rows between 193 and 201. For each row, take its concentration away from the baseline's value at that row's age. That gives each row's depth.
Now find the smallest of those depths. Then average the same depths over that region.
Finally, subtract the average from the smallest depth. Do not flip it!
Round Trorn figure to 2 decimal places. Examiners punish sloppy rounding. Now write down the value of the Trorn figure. -0.86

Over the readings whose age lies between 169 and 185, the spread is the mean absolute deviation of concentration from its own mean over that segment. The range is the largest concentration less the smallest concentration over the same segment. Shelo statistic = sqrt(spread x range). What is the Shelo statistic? 1.12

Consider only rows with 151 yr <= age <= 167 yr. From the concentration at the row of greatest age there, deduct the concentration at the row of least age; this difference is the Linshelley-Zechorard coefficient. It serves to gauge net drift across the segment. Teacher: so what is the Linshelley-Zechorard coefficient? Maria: 2.5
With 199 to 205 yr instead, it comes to 1.1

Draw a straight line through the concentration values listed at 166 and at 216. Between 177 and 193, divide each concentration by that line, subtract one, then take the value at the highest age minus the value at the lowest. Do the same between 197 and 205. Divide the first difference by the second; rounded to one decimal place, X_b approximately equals -2.0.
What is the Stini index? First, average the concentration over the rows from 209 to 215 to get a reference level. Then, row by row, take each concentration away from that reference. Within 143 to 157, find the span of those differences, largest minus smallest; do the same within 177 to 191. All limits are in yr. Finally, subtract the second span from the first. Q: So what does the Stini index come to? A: 2.2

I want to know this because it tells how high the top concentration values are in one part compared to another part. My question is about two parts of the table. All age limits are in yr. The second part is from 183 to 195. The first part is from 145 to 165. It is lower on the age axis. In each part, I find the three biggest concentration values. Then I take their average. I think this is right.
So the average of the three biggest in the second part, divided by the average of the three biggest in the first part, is 1.00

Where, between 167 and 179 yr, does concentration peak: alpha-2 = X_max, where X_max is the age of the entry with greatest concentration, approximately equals 172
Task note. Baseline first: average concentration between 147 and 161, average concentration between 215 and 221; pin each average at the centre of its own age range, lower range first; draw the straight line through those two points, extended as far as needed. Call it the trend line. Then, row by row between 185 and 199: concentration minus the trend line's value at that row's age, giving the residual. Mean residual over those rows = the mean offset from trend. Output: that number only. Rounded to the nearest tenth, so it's 0.8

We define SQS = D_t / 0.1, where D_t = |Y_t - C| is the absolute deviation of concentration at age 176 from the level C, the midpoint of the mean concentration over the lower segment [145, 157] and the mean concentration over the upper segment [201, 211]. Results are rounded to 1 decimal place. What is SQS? 4.0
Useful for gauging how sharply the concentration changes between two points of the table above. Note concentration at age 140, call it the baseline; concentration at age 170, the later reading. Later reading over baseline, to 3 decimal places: 1.036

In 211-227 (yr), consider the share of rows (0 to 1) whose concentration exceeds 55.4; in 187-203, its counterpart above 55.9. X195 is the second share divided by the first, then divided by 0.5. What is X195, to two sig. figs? 2.0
